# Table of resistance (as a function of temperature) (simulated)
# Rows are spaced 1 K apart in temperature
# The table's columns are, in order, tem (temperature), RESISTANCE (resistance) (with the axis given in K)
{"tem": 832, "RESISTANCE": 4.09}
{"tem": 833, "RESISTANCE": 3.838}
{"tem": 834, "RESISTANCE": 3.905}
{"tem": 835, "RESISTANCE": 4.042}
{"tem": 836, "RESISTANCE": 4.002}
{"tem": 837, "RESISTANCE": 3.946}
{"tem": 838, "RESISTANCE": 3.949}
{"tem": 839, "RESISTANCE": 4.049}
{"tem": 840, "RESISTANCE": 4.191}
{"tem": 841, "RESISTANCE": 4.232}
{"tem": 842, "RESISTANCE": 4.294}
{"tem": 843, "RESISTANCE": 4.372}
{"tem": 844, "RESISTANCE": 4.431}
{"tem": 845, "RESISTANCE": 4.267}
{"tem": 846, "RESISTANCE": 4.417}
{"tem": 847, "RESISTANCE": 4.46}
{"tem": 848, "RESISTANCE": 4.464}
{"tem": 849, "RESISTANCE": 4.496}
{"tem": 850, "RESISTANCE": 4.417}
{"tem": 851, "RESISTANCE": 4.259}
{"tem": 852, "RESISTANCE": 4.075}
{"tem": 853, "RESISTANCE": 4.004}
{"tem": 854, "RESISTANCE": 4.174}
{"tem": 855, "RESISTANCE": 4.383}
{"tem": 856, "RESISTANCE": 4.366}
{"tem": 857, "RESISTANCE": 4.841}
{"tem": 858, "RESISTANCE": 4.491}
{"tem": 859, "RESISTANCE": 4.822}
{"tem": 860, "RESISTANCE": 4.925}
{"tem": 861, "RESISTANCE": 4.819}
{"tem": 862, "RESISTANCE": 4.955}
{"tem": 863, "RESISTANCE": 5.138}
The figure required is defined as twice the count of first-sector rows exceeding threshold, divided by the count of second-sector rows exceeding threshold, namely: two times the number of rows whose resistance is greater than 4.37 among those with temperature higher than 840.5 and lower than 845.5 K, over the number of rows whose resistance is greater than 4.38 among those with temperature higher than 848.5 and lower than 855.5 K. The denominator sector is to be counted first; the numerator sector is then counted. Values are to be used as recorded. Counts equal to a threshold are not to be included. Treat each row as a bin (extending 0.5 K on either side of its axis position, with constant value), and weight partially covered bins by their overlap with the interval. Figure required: 1.3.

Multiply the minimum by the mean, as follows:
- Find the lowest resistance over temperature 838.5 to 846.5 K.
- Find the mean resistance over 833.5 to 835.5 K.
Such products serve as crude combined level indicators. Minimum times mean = 16.1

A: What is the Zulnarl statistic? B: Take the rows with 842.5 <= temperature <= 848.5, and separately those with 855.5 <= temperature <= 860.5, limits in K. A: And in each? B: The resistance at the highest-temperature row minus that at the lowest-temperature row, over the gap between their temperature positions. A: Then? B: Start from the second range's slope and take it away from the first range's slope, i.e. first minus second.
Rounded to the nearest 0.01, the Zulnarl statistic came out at -0.12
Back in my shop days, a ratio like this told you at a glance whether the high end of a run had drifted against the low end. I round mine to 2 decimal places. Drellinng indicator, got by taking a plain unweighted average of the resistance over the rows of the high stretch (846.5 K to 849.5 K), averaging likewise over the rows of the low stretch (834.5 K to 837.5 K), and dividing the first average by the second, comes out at 1.12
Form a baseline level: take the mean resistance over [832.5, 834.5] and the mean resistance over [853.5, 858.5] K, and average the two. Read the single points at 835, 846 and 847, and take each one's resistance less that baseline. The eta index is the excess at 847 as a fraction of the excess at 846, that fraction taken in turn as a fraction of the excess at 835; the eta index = -10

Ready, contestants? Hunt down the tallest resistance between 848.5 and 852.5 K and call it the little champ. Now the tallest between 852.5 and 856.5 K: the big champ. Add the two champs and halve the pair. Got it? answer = 4.44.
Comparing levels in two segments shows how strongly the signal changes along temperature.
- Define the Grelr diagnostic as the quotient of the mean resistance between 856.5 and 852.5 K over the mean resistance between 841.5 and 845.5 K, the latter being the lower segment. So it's 0.97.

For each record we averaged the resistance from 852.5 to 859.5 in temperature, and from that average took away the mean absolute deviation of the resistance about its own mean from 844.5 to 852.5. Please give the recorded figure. 4.32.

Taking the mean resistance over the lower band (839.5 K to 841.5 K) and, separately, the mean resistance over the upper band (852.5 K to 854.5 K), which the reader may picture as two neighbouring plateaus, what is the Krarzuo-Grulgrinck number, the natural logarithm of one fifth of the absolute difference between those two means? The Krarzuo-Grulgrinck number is -3.7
